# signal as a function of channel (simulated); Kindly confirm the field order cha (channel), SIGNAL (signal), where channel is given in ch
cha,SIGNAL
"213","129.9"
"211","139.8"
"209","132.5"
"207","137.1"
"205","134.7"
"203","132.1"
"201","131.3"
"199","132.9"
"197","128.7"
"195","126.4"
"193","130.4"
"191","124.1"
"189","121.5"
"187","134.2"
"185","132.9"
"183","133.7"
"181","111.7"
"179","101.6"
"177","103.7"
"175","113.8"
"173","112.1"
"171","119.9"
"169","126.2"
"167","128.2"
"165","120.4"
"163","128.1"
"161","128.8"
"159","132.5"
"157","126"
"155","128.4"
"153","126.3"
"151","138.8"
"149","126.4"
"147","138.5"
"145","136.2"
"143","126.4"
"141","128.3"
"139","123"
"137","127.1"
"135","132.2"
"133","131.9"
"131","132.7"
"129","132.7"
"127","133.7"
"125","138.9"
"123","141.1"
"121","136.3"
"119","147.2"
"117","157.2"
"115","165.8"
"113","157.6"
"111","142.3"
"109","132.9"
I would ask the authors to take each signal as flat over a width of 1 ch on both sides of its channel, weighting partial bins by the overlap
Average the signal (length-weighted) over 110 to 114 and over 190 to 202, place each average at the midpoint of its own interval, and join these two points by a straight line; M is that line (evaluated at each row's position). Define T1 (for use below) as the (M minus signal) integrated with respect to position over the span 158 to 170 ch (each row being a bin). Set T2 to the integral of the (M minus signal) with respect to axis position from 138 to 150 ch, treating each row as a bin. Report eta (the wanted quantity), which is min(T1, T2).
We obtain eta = 115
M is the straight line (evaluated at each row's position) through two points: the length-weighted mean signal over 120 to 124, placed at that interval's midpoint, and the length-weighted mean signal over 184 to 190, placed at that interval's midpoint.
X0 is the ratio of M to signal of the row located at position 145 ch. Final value 0.99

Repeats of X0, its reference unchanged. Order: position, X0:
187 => 0.97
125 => 1.00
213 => 0.97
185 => 0.98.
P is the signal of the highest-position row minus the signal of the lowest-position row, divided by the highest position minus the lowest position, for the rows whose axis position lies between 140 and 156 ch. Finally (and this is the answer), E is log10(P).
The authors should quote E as -2.15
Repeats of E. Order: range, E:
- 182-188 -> -0.90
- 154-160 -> 0.01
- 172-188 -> 0.20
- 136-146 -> 0.06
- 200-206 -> -0.07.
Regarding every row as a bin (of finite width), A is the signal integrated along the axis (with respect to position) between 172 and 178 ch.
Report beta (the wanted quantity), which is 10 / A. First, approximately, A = 659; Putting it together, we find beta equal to 0.0152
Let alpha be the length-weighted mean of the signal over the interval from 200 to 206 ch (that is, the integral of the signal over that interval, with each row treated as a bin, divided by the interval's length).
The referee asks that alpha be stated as 133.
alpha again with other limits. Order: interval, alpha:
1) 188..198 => 126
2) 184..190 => 130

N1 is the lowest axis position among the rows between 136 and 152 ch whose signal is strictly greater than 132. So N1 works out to 145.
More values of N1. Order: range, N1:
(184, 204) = 185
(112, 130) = 113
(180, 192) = 183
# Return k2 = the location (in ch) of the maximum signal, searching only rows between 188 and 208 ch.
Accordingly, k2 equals 207 ch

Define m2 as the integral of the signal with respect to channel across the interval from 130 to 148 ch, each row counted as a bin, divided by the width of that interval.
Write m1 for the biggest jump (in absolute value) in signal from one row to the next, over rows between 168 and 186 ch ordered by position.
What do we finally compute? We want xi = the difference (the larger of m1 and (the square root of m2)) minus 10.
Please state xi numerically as 12.0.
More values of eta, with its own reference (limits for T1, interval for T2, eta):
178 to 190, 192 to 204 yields -22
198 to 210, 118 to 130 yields -78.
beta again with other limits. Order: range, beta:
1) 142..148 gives 0.0125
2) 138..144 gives 0.0132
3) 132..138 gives 0.0128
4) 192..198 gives 0.0130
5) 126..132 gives 0.0125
